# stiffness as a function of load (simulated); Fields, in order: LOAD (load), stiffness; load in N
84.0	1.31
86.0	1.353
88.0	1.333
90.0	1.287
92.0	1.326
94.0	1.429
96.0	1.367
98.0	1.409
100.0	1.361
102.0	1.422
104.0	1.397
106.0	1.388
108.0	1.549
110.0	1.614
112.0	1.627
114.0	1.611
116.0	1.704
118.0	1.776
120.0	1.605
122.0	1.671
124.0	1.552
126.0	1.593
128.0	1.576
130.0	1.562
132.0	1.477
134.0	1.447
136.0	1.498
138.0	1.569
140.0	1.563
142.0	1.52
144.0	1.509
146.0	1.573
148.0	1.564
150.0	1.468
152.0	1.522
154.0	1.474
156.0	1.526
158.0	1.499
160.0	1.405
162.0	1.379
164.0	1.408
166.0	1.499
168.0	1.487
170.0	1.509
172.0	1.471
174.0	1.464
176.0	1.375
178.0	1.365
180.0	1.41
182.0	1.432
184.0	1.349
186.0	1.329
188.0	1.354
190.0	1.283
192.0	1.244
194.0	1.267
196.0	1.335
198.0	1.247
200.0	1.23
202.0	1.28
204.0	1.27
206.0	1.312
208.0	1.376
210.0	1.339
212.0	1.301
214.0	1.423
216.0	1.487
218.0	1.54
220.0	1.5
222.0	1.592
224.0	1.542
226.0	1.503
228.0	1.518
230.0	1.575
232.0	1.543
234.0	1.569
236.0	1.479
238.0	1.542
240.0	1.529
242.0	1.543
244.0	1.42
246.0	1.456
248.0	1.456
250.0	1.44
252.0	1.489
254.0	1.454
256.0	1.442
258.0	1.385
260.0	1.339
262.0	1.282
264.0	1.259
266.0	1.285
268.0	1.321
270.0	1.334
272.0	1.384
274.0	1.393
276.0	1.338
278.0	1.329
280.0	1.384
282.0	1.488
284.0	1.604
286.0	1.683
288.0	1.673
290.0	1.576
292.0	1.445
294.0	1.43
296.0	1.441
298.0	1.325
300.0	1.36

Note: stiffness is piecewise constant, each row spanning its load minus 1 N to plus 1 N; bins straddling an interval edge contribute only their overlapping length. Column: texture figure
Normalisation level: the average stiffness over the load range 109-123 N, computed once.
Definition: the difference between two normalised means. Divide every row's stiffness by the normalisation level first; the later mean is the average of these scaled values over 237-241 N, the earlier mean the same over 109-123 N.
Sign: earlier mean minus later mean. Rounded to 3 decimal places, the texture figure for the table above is 0.074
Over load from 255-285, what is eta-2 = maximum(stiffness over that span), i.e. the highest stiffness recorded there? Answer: 1.604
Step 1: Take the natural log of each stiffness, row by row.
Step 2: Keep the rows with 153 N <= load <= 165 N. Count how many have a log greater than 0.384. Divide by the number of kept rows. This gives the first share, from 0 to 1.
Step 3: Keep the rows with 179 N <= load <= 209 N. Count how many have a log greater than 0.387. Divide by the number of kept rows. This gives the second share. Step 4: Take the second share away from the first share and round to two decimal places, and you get 0.50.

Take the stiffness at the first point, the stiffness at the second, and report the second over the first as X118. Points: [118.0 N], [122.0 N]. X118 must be 0.94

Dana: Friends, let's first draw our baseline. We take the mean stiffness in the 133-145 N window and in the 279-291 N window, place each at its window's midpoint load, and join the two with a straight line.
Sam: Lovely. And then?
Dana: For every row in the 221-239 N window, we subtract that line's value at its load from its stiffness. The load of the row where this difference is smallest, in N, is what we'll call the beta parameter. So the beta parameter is 236.0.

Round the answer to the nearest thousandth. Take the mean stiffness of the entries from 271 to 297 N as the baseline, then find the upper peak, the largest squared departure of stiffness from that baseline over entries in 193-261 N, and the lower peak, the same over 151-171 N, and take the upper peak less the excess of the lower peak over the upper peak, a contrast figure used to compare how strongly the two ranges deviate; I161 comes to 0.110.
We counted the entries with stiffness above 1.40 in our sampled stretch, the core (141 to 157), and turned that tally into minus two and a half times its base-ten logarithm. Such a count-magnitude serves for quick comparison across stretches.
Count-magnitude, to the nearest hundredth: -2.26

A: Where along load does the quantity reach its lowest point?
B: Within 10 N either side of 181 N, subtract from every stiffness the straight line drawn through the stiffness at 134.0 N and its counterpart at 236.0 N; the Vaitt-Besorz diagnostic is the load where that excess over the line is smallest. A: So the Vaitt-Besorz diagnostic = 190.0 N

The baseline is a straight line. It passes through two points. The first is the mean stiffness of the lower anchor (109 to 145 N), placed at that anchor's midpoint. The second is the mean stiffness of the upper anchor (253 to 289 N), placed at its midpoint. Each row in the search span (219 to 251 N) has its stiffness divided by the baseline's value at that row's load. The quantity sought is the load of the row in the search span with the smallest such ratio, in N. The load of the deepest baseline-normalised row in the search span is 244.0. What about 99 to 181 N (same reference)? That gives 100.0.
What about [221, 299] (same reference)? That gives 264.0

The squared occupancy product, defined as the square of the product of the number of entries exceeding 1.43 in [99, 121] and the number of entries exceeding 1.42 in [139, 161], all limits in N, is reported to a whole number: 4900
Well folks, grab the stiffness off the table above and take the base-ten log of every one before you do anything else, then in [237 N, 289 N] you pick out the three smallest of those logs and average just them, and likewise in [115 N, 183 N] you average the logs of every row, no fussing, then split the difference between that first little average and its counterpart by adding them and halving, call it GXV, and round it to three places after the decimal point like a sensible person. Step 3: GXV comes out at 0.142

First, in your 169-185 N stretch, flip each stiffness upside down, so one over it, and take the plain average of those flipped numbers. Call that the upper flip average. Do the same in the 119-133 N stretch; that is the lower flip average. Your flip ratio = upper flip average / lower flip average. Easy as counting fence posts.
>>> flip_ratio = 1.11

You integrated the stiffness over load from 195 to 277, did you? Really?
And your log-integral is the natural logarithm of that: 4.8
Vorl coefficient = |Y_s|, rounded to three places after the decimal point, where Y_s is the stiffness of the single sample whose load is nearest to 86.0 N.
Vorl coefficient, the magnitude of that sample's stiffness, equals 1.353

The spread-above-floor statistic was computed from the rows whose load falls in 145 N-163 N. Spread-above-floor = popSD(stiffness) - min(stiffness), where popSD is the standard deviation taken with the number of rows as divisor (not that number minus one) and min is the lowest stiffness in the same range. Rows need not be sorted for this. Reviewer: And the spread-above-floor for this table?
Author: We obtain -1.32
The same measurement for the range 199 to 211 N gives -1.18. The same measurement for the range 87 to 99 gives -1.24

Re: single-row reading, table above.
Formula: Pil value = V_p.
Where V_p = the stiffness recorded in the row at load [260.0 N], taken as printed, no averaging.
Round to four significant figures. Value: 1.339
